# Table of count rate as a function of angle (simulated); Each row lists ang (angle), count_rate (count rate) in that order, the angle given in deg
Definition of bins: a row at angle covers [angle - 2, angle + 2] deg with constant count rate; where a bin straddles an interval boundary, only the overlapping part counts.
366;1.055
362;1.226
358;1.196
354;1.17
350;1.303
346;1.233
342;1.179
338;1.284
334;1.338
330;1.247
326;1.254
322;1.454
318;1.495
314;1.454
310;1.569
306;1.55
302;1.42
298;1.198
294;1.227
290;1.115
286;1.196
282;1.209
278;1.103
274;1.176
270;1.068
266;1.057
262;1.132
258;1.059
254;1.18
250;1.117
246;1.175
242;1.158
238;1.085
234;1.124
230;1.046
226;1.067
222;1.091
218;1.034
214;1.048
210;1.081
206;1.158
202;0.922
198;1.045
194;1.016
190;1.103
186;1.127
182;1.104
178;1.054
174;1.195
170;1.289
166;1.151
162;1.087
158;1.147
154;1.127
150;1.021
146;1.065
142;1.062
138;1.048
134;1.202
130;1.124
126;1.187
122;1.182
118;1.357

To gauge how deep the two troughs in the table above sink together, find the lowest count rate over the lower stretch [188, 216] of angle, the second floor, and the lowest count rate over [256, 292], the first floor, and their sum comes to 1.98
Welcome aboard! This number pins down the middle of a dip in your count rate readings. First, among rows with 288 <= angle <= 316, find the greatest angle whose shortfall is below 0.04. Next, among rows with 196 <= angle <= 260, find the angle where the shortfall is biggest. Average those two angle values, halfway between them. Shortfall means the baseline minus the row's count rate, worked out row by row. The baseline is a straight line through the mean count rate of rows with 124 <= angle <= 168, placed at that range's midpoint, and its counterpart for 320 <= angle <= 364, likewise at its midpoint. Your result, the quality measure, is 258 deg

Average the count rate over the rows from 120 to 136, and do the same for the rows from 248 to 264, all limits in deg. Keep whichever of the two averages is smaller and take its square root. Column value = 1.06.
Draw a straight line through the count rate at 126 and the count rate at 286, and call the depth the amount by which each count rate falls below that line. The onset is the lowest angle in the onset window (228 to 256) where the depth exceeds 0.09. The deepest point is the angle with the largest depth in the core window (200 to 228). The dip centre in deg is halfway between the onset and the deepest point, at 216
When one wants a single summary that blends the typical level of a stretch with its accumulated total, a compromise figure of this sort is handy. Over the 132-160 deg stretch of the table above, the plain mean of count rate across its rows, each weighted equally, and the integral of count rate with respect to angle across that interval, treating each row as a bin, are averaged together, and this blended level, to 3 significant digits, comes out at 15.9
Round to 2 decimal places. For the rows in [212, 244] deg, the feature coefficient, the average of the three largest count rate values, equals 1.12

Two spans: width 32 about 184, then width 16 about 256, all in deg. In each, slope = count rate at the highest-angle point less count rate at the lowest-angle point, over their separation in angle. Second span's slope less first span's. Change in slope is 0.0100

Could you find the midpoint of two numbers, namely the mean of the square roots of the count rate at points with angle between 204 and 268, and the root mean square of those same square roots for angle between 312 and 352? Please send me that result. 1.10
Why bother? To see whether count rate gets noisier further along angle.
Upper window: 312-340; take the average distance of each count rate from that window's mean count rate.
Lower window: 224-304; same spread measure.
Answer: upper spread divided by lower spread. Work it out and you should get 1.5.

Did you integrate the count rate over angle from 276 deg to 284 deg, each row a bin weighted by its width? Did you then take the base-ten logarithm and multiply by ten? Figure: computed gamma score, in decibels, 9.7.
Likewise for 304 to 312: 11.0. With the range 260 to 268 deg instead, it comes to 9.4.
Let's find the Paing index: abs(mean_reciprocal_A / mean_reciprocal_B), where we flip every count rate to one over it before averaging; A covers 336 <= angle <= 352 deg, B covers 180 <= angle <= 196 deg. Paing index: 0.87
